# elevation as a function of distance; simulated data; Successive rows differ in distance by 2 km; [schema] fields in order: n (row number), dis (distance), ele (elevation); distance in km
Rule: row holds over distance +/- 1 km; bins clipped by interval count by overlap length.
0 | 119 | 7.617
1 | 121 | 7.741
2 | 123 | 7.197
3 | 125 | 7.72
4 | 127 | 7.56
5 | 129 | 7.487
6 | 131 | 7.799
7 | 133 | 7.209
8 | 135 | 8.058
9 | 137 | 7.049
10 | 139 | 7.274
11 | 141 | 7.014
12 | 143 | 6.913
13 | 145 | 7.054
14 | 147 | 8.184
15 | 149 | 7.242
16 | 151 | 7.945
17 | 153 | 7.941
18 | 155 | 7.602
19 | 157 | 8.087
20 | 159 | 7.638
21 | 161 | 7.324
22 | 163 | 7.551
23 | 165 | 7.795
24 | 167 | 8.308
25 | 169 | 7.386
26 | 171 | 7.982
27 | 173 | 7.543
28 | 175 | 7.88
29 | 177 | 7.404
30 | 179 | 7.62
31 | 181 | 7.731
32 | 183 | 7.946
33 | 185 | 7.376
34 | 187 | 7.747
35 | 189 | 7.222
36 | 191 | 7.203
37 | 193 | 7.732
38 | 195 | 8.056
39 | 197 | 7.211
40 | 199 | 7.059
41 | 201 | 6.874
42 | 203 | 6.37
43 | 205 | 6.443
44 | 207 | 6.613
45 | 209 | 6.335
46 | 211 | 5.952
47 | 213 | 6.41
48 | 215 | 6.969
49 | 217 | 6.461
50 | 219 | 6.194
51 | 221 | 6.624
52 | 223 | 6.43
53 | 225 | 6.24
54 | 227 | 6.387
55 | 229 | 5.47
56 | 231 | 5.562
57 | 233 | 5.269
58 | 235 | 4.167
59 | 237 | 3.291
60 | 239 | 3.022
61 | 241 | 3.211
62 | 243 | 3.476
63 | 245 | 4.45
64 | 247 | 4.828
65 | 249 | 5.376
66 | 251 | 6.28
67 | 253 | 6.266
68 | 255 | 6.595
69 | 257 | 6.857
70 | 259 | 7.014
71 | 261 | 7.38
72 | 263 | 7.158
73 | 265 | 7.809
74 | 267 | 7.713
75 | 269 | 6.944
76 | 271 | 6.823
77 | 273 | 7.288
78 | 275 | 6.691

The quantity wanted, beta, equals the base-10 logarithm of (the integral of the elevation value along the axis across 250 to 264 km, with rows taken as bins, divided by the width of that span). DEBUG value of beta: 0.83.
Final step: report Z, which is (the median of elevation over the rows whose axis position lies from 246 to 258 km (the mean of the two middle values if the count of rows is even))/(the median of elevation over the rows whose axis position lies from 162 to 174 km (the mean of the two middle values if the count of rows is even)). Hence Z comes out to 0.82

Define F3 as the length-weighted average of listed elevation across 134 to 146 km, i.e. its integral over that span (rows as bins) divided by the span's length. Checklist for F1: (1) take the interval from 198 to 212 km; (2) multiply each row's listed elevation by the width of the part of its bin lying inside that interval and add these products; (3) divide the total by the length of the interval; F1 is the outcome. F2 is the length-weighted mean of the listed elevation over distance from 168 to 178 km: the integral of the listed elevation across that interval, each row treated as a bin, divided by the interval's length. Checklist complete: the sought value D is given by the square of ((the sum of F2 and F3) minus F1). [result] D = 70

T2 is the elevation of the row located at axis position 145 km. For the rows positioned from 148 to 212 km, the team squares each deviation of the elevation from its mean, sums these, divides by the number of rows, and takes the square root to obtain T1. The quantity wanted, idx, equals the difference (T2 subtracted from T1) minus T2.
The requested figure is -13.5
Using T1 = 0.57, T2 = 7.054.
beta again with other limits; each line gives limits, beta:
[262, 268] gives 0.88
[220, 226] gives 0.81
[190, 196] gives 0.88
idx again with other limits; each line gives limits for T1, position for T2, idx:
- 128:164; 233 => -10.1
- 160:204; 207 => -12.8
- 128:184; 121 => -15.1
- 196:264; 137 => -12.9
